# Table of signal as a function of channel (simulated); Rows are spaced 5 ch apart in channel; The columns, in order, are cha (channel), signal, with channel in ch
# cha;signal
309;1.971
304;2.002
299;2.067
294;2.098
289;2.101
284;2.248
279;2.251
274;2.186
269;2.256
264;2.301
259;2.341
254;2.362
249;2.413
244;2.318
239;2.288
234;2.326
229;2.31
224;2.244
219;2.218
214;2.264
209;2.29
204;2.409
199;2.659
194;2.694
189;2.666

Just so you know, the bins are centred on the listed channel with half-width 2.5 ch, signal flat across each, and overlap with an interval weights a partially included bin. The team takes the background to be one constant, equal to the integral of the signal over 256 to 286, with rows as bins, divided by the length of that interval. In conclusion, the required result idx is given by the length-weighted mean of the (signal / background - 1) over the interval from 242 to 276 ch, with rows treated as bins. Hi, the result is 0.021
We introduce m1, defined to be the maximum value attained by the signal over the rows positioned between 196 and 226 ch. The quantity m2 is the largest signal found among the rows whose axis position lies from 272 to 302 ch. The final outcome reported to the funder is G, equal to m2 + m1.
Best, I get 4.9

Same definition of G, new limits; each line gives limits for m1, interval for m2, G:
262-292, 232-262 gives 4.7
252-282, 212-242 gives 4.7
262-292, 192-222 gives 5.0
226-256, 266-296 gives 4.7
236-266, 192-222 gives 5.1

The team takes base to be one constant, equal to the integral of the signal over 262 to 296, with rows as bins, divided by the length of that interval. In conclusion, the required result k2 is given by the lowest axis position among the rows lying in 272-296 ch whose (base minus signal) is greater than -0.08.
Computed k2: 274 ch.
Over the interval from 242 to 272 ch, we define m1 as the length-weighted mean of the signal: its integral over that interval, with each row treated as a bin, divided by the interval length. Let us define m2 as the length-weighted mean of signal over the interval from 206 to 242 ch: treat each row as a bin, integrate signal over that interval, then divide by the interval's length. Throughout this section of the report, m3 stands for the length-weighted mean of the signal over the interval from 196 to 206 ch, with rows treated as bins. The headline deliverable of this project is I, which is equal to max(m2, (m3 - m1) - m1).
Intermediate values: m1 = 2.33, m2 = 2.28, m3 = 2.55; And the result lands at 2.28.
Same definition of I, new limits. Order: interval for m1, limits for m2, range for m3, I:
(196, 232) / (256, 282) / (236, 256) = 2.27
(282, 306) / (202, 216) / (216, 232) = 2.32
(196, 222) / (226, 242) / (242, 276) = 2.31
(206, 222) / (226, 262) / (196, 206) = 2.34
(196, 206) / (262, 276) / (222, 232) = 2.25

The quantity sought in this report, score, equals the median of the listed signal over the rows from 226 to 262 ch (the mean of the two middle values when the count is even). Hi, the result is 2.33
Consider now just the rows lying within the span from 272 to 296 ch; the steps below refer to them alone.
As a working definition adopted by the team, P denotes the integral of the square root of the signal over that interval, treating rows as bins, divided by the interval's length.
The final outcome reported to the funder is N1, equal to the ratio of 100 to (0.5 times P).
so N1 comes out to 135.5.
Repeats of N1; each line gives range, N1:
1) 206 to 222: 133.0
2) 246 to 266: 130.3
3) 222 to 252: 131.4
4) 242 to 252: 130.0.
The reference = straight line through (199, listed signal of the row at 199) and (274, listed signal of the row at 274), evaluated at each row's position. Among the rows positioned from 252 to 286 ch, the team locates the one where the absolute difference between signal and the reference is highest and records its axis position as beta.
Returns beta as 284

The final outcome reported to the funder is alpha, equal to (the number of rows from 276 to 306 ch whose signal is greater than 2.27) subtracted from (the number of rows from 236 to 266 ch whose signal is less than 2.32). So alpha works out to 3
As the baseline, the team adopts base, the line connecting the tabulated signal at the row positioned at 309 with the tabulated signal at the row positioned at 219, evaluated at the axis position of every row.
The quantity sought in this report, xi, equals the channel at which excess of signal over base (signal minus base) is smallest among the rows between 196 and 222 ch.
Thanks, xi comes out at 219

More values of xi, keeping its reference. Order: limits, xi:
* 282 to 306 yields 304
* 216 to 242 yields 219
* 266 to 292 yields 289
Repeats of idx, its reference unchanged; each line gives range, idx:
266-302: -0.041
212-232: -0.002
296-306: -0.100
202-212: 0.034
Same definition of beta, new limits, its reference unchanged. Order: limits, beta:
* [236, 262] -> 239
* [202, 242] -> 219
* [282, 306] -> 284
